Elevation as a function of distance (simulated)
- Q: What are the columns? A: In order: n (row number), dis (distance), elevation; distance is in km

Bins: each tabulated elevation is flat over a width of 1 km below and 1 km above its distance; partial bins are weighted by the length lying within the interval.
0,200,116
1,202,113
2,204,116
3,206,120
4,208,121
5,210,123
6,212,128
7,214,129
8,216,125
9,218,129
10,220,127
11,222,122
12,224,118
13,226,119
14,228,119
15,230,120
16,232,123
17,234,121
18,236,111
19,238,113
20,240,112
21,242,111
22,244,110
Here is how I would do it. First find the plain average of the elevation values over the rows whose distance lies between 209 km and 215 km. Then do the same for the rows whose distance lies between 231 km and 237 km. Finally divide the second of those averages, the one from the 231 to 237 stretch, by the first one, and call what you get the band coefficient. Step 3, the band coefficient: 0.93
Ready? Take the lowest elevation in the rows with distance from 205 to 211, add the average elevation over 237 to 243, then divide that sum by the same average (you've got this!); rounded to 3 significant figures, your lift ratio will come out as 2.07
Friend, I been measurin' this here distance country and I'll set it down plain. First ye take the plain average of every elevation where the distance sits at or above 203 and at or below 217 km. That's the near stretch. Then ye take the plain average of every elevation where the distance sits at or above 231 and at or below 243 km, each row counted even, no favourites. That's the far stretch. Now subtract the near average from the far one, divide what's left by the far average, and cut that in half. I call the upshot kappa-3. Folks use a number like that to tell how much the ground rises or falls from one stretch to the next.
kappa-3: -0.035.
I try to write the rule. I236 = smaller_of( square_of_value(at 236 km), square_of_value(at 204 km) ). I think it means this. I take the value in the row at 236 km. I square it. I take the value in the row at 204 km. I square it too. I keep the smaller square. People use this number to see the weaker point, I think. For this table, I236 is 12321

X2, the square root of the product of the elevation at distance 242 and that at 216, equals 118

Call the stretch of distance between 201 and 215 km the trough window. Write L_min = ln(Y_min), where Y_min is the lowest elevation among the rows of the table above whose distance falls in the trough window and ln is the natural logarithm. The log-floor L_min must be 4.73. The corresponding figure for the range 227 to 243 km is 4.71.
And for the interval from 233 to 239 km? 4.71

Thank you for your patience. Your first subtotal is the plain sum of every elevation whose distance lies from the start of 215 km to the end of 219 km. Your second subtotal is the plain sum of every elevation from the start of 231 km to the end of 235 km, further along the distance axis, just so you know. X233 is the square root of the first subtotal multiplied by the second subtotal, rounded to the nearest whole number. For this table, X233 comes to 249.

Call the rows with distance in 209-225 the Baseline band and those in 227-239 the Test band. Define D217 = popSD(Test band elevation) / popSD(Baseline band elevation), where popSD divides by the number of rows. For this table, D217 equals 1.2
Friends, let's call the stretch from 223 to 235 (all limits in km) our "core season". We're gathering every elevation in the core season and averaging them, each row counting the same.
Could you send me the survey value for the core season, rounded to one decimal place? 120.0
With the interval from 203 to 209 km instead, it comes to 119.0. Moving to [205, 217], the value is 124.3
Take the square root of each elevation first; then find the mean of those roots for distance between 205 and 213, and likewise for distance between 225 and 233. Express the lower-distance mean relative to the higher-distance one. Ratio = 1.01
